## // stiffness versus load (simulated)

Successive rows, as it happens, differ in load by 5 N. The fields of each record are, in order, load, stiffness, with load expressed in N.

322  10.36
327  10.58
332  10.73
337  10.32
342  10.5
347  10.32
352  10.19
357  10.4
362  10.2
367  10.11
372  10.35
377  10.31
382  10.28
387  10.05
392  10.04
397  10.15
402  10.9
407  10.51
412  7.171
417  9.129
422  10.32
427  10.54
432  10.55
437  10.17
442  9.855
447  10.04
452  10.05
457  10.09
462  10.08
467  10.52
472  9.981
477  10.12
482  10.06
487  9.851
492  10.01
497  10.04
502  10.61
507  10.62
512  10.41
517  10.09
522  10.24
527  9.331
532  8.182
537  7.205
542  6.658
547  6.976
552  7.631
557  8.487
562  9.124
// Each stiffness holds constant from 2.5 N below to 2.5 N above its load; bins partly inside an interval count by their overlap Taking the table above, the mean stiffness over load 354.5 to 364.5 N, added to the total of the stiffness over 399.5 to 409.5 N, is 31.7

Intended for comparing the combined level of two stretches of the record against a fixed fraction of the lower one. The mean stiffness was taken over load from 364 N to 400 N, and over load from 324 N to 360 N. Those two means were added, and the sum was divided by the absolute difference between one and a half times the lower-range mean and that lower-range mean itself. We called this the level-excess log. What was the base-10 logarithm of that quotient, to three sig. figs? 0.597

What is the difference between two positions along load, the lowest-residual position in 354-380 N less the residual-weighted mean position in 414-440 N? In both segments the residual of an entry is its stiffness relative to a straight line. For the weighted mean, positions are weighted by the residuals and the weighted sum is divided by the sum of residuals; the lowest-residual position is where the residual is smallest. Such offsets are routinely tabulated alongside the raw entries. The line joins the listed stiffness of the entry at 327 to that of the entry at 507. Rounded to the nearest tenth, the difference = -55.0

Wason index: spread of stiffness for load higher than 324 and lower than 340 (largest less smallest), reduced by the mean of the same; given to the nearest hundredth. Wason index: -10.13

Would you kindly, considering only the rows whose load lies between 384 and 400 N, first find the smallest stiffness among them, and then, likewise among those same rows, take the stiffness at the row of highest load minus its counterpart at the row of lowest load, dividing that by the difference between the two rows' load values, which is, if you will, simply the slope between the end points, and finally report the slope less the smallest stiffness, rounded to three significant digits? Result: -10.0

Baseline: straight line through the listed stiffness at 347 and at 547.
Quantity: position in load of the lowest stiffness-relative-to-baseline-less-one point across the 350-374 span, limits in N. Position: 352 N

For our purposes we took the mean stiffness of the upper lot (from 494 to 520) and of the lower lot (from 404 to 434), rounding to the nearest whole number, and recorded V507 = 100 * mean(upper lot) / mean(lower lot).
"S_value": 107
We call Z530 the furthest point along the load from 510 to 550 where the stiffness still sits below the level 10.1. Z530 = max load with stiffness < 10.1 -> 547 N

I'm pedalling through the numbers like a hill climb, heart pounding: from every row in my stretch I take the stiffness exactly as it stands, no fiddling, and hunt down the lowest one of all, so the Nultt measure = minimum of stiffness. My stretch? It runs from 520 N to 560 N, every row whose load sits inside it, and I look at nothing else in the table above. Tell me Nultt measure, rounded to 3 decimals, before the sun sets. 6.658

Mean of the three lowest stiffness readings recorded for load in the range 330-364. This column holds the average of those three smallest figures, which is 10.2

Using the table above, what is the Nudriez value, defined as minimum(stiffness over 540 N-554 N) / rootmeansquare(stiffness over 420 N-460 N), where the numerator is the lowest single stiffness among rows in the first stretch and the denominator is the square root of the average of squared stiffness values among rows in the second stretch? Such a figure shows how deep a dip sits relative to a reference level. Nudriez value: 0.7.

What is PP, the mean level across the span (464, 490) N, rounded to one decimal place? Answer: 10.1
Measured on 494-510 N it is 10.4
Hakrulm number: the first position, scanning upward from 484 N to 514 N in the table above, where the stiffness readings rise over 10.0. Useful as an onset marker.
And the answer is 492 N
